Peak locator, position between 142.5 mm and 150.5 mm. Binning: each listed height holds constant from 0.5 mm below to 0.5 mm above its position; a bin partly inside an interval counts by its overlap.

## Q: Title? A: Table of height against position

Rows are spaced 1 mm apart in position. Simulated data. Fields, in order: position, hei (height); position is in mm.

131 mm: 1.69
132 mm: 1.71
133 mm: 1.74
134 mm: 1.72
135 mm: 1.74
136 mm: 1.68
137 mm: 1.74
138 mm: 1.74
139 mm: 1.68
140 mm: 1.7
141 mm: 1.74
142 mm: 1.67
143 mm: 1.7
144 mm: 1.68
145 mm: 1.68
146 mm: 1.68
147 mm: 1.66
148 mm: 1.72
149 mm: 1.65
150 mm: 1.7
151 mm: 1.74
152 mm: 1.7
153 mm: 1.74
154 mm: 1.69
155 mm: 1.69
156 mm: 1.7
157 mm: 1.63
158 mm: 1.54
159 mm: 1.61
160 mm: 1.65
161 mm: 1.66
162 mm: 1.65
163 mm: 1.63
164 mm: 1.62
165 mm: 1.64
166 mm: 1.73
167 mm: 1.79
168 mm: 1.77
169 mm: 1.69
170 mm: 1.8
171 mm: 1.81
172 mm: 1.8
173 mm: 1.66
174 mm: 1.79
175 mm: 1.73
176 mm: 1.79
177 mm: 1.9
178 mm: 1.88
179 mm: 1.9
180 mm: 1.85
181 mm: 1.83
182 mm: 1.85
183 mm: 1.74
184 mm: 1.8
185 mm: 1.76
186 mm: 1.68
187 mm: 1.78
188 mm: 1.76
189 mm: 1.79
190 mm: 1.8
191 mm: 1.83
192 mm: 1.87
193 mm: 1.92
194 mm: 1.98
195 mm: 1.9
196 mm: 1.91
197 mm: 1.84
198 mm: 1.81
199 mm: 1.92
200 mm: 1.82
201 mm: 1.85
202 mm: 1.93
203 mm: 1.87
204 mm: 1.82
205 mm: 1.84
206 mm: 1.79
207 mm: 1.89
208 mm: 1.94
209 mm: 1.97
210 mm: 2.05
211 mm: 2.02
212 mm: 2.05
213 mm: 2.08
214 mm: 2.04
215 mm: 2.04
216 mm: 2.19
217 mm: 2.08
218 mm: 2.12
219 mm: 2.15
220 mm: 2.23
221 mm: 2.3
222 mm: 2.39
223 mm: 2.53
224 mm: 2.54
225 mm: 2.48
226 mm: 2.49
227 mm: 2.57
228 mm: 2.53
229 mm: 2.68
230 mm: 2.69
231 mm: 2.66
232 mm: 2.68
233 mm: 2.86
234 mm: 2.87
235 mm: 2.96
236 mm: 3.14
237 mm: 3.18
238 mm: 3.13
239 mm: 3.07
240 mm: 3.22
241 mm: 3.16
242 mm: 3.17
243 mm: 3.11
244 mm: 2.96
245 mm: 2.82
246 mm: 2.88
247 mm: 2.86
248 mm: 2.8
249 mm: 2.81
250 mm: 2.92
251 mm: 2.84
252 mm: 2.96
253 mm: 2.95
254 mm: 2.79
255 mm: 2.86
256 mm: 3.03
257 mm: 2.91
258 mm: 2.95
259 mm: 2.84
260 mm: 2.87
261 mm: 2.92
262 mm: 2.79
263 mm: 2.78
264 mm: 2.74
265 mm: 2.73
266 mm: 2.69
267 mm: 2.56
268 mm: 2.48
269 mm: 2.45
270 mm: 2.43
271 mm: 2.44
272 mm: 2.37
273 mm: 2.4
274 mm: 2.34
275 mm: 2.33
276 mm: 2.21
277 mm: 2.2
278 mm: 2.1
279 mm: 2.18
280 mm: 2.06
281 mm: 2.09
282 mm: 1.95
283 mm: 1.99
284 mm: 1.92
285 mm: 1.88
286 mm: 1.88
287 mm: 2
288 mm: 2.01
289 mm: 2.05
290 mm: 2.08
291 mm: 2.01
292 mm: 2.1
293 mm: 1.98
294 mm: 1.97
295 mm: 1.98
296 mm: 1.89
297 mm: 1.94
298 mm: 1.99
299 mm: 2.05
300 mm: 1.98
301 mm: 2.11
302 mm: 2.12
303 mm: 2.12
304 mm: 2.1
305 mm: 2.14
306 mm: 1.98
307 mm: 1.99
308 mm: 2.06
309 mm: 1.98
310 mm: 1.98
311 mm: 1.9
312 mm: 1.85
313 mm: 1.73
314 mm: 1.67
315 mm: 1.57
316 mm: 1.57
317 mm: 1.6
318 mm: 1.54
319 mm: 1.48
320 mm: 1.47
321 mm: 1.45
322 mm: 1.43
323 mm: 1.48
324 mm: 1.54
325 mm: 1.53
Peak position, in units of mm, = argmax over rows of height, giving 148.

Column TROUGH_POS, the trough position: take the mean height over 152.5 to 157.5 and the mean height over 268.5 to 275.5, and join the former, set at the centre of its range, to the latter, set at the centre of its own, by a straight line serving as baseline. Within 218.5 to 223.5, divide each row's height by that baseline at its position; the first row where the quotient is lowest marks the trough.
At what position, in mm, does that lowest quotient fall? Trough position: 219 mm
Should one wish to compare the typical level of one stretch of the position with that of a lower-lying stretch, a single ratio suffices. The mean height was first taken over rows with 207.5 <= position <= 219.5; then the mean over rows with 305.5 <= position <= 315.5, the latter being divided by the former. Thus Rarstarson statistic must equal 0.91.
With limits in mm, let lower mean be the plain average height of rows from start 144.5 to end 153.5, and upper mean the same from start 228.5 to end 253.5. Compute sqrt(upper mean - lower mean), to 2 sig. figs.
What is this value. 1.1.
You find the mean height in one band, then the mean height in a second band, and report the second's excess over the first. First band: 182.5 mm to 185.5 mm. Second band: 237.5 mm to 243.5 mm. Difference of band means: 1.4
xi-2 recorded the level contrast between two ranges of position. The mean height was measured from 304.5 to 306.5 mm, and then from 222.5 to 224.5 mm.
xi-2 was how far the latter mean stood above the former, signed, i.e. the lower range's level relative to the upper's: 0.5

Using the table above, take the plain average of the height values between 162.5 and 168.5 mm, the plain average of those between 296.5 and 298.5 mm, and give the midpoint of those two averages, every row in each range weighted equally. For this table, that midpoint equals 1.8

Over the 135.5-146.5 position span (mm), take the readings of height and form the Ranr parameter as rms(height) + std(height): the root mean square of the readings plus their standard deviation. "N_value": 1.7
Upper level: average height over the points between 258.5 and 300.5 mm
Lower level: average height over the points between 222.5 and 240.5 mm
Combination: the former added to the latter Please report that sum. 5.0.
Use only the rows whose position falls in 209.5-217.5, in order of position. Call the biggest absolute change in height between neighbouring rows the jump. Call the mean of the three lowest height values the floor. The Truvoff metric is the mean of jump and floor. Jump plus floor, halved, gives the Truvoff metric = 1.09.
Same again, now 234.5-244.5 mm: 1.59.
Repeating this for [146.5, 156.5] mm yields 0.87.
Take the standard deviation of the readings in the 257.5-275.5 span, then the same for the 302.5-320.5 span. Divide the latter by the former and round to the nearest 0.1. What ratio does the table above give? 1.1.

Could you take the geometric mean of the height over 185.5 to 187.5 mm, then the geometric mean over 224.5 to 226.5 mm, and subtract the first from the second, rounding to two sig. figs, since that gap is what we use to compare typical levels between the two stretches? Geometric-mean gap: 0.76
